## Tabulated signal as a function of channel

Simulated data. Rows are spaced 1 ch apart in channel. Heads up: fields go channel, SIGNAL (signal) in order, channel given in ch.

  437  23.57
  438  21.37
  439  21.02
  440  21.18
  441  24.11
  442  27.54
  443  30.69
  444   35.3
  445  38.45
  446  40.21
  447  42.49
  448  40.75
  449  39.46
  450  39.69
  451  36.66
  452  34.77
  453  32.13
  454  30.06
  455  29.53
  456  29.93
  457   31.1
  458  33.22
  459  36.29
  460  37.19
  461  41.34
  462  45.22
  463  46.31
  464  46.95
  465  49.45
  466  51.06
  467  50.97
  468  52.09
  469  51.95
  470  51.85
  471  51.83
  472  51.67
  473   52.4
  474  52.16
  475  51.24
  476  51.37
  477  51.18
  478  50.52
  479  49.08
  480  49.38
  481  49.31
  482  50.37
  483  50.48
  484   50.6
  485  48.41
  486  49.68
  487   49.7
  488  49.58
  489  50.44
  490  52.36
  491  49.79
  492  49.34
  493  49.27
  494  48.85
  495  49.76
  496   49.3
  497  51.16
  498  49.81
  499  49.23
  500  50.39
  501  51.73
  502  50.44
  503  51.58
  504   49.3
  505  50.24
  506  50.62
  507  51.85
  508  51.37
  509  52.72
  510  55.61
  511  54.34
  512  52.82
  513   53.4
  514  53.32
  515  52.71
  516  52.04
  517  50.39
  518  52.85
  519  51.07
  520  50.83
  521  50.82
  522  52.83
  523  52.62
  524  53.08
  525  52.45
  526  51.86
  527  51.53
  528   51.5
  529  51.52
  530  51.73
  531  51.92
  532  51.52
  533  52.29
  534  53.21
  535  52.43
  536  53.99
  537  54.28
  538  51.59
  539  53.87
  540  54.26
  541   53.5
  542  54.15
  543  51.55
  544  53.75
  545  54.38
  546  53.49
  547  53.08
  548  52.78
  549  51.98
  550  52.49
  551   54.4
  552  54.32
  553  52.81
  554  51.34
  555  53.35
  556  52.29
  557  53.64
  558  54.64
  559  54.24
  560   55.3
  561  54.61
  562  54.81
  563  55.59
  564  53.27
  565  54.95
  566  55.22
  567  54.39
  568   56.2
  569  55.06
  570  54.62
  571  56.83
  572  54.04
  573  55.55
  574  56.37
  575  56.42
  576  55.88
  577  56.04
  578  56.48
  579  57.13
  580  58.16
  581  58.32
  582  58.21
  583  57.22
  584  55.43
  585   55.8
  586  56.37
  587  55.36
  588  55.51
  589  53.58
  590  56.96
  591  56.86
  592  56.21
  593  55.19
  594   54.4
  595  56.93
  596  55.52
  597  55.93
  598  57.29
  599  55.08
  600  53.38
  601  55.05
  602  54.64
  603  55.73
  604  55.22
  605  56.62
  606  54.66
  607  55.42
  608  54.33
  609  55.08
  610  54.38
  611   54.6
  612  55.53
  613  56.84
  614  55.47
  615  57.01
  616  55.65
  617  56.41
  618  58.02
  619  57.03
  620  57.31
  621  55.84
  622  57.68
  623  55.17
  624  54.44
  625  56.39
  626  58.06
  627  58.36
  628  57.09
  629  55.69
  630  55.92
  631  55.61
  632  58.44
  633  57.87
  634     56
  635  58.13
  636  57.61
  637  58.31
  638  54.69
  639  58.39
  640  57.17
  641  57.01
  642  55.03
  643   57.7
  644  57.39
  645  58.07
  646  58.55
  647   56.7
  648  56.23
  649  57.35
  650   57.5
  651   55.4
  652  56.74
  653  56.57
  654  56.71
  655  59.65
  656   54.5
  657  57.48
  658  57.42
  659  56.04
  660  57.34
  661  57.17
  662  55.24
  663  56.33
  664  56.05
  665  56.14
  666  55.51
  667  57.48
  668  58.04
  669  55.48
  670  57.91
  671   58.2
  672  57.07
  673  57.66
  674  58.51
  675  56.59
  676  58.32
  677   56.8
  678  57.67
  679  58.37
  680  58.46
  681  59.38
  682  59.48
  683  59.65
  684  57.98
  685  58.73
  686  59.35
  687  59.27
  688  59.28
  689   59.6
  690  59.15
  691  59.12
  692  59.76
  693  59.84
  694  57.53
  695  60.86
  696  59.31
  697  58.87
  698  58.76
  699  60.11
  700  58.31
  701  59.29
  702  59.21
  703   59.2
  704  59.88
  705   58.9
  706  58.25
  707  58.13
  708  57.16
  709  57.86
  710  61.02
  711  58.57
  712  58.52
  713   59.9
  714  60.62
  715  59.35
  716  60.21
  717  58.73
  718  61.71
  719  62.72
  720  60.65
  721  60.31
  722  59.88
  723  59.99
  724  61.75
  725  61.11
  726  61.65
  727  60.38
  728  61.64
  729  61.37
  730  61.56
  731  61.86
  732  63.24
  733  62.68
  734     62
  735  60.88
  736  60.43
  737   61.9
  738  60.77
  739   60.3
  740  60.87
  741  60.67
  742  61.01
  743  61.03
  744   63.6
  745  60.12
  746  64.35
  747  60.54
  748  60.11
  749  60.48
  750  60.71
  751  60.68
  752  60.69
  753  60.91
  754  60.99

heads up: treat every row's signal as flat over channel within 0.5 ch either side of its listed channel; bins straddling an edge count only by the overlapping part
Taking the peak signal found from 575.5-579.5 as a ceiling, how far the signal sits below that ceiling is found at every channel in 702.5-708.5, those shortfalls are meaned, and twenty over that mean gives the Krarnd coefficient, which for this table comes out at -14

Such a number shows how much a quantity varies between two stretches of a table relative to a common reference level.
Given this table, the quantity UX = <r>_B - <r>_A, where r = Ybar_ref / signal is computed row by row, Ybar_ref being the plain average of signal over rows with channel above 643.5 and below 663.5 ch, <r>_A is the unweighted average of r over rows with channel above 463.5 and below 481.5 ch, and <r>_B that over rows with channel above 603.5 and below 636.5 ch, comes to -0.11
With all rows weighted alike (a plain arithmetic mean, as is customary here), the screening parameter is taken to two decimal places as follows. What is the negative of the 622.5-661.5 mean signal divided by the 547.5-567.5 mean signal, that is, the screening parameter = -1.06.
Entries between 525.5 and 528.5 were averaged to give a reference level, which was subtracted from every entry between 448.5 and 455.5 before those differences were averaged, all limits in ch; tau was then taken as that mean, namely -17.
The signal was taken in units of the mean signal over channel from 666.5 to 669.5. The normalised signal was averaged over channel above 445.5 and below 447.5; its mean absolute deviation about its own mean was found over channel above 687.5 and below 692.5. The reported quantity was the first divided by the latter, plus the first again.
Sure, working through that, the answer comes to 174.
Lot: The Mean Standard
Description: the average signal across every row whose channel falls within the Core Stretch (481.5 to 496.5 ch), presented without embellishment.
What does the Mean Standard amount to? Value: 50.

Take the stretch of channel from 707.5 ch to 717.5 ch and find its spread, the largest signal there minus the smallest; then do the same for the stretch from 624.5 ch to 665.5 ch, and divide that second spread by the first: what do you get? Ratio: 1.3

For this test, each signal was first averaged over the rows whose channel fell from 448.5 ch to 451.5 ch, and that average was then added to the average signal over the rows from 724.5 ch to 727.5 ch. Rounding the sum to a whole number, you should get 100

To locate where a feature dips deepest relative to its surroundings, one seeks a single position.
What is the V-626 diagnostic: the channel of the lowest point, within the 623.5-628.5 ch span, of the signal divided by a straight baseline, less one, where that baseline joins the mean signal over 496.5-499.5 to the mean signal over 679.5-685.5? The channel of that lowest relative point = 624 ch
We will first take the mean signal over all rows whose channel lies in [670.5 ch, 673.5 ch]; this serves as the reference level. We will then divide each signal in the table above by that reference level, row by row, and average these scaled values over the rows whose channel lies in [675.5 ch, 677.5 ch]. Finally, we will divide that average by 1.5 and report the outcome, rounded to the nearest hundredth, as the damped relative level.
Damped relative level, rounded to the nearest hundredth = 0.67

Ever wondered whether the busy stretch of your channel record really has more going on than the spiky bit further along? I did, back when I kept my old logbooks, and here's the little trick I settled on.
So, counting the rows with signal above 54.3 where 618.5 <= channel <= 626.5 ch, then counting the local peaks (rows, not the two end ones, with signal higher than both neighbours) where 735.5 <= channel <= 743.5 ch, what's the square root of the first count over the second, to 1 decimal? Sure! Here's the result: 2.0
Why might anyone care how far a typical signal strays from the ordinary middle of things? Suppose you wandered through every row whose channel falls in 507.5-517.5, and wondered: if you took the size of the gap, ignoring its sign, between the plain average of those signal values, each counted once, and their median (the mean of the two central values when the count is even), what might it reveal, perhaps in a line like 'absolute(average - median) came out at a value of 0.10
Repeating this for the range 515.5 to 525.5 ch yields 0.35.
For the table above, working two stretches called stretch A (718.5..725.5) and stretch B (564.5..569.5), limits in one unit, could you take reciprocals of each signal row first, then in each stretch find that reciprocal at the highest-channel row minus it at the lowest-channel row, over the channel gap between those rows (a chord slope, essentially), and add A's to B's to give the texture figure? 0.000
